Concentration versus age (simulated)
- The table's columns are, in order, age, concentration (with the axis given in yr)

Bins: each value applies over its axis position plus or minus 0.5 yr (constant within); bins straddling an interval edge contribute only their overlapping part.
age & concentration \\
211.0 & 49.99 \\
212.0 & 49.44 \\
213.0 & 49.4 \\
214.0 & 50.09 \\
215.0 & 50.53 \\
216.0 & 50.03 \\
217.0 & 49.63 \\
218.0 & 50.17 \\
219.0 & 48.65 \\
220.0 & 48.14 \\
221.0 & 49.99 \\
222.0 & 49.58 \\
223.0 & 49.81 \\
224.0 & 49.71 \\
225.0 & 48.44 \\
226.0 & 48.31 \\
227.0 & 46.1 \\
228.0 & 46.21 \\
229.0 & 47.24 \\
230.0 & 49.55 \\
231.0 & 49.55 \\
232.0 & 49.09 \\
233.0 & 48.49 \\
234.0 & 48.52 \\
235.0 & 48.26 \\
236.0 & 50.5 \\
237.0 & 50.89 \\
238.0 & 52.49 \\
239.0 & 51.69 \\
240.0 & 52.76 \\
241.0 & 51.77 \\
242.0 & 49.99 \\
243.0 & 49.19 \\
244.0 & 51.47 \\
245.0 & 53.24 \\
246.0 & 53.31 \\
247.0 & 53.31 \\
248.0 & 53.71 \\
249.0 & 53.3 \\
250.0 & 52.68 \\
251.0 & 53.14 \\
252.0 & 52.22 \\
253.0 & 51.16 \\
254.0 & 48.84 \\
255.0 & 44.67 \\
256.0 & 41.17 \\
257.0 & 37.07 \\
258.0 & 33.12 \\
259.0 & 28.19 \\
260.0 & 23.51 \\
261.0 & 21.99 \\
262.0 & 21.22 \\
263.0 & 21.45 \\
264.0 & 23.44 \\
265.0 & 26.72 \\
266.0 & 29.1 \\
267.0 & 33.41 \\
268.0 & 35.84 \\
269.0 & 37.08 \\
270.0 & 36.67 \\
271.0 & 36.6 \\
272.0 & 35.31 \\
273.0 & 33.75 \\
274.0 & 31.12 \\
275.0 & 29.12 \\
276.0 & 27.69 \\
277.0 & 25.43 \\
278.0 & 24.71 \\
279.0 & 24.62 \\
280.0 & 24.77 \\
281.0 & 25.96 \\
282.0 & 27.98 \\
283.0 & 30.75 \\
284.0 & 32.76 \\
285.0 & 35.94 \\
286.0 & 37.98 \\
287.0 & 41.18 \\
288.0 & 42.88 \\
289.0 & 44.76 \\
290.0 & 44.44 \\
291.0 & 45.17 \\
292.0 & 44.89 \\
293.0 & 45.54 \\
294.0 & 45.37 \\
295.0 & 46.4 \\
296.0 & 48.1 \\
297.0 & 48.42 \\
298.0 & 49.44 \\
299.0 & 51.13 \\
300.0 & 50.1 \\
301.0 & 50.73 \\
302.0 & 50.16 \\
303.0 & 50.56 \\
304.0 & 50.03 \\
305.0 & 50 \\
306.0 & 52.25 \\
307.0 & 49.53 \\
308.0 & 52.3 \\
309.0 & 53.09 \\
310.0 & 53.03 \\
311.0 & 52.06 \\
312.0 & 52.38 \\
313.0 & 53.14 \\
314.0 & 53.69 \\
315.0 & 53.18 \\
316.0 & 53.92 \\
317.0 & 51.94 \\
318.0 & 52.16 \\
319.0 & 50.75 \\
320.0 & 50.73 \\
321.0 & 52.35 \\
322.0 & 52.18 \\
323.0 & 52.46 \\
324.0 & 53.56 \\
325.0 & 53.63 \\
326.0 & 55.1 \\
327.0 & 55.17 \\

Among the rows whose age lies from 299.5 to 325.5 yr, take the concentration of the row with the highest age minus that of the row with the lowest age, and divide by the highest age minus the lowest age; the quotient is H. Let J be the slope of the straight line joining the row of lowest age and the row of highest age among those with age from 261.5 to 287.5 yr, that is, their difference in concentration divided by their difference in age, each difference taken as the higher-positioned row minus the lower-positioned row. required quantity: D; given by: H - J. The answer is -0.7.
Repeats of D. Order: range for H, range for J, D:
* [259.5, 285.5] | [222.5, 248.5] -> 0.3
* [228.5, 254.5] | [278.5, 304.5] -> -1.0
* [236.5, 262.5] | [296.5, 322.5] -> -1.3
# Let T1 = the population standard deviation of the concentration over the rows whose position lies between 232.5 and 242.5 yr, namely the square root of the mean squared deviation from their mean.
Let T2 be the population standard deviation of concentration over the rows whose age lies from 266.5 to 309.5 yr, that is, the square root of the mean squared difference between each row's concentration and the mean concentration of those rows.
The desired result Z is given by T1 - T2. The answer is -8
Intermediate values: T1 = 1.6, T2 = 9.2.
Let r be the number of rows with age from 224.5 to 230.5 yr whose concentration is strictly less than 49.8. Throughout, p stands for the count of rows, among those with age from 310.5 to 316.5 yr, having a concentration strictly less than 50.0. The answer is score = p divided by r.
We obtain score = 0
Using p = 0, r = 6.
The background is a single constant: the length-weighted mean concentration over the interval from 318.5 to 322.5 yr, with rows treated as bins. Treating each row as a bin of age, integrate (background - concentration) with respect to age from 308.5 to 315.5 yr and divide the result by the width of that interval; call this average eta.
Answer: -1.4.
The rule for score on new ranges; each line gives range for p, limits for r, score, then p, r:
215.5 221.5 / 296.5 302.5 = 2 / 4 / 2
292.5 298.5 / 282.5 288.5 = 1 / 6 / 6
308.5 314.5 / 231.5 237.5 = 0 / 0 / 4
